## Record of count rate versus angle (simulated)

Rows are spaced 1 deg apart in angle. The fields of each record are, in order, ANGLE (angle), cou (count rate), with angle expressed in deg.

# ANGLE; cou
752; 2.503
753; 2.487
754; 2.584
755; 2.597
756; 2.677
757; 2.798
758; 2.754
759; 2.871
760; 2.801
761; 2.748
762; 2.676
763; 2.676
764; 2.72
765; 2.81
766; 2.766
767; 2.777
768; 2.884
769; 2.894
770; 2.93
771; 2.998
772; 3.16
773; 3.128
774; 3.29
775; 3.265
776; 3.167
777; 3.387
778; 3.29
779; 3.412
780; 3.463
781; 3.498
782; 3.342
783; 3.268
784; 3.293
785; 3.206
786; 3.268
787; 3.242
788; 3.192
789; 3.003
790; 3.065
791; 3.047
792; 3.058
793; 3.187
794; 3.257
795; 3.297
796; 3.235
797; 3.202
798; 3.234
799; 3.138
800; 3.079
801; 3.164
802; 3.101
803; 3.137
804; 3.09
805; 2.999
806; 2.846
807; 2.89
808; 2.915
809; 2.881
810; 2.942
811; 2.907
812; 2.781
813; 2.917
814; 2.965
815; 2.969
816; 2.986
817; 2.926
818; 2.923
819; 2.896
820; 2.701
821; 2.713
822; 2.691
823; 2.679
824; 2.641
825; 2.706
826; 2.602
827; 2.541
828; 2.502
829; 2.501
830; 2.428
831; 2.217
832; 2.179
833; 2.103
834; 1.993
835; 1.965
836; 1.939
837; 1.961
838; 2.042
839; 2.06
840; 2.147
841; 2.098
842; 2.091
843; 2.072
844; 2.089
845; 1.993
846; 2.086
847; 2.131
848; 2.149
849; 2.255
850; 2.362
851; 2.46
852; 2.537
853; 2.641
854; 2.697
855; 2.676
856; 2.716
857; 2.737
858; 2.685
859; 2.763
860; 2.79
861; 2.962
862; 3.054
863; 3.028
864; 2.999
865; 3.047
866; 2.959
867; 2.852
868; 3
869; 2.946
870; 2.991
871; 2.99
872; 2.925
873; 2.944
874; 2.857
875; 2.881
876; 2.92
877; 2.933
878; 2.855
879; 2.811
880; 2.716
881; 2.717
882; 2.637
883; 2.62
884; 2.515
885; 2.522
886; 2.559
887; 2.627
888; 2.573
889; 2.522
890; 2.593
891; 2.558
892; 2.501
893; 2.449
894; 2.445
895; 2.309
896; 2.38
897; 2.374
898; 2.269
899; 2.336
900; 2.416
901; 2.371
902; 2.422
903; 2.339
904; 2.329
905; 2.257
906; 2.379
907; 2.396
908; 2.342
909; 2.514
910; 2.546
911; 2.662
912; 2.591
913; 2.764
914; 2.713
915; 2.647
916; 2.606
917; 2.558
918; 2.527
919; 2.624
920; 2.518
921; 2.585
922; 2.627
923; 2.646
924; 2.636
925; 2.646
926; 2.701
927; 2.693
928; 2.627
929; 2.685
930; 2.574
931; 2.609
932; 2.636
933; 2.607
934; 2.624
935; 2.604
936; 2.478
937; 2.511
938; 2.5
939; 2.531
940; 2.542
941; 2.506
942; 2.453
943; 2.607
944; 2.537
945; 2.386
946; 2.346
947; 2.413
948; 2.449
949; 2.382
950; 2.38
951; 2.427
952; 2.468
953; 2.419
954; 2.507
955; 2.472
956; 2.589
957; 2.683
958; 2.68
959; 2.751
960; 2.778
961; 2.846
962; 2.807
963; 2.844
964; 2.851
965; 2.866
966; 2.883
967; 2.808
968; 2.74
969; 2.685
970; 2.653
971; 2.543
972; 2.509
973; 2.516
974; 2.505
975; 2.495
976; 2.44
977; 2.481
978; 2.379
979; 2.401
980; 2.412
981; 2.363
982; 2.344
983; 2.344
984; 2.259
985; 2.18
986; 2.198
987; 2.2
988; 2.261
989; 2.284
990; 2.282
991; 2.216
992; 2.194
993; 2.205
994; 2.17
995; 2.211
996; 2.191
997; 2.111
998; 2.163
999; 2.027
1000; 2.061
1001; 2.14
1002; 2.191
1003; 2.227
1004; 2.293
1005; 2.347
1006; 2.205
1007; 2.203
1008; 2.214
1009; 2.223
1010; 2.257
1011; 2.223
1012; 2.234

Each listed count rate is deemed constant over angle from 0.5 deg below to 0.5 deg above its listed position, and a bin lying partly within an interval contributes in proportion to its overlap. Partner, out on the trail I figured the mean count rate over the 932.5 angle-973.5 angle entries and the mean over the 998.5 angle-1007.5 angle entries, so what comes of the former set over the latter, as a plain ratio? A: 1.18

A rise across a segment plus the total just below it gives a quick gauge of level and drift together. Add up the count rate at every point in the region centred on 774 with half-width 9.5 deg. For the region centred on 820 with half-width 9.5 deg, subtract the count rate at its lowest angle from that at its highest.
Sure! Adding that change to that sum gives 59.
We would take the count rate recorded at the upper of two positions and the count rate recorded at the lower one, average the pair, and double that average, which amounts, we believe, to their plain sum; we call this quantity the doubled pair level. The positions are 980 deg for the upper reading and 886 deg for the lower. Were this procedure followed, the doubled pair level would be 5.0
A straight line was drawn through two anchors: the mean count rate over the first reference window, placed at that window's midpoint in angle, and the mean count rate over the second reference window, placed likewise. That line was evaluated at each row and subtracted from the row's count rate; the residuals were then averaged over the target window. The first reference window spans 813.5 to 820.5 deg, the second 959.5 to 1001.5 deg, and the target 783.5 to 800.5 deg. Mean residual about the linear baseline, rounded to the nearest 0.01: 0.19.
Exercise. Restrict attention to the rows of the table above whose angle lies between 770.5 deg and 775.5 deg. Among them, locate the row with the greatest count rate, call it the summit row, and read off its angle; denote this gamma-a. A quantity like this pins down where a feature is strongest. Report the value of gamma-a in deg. 774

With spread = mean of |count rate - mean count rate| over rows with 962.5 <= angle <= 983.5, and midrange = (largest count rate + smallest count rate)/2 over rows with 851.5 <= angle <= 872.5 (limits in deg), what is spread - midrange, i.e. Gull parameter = -2.63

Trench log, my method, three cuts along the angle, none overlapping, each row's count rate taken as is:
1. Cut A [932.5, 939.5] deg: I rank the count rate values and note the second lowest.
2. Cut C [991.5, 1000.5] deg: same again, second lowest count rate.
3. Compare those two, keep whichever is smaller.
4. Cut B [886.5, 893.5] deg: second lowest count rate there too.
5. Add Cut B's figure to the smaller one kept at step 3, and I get 4.6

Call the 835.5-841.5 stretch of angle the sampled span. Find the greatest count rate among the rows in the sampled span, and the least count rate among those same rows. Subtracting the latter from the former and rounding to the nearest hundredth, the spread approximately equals 0.21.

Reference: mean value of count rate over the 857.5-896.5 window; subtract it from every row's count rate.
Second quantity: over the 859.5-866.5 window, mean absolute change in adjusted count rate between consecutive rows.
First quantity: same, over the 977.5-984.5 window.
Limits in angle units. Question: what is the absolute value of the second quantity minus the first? 0.04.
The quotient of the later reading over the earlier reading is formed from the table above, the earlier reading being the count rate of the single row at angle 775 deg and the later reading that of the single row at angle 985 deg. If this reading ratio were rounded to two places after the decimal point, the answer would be 0.67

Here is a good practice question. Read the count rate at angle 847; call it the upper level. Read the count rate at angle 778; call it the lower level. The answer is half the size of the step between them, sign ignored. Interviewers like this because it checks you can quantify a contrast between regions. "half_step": 0.58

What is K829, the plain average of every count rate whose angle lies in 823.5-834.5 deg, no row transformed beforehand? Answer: 2.4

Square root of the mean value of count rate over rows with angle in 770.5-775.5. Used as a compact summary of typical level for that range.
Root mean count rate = 1.78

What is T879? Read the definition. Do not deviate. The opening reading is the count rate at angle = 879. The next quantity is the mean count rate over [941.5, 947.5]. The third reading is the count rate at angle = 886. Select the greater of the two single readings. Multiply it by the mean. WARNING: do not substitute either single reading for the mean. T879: 6.9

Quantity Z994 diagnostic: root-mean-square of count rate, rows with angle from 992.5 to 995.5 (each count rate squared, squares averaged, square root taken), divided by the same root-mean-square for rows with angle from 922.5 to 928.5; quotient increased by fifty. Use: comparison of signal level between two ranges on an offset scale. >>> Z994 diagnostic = 50.8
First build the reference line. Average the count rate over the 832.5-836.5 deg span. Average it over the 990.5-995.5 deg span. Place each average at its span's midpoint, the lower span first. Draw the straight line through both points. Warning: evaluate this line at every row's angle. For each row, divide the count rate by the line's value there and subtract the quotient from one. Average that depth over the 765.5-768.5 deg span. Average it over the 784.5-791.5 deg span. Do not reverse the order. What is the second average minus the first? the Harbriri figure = -0.15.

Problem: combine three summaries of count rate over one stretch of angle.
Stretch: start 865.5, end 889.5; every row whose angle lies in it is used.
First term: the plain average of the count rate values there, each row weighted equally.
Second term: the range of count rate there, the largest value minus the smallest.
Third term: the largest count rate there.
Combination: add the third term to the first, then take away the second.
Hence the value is 5.3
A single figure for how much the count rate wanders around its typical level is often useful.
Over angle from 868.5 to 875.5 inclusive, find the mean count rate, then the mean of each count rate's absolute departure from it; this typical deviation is 0.039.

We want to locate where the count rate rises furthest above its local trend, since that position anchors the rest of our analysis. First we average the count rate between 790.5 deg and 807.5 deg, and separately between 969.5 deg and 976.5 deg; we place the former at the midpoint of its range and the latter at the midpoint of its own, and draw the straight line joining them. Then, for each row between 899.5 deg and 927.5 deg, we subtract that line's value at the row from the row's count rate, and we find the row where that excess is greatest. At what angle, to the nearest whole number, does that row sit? 913 deg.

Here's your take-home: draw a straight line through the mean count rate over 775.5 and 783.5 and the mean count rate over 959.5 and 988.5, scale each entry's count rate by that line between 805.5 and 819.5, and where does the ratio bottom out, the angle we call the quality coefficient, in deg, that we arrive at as 812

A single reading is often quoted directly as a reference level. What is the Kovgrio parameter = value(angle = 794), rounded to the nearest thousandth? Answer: 3.257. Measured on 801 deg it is 3.164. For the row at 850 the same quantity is 2.362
